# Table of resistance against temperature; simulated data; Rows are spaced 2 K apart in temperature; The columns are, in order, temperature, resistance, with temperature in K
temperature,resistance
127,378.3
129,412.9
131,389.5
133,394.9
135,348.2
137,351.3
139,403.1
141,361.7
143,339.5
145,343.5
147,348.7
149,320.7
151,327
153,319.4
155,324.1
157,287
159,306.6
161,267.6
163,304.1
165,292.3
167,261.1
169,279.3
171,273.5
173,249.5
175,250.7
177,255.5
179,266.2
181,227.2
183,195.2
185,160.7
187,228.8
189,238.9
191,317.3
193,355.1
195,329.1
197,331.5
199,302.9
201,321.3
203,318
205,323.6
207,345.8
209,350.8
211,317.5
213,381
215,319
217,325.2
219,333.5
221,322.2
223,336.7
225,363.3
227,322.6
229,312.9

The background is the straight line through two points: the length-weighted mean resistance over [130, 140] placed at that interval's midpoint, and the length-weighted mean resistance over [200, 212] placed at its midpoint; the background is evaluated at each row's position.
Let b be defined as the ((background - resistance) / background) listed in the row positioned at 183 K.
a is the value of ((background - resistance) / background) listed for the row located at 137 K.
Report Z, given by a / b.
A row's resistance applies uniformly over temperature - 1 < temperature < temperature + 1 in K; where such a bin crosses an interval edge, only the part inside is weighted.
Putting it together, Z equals 0.2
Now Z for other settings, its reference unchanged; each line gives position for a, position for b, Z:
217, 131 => 0.4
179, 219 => -5.9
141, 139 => -0.4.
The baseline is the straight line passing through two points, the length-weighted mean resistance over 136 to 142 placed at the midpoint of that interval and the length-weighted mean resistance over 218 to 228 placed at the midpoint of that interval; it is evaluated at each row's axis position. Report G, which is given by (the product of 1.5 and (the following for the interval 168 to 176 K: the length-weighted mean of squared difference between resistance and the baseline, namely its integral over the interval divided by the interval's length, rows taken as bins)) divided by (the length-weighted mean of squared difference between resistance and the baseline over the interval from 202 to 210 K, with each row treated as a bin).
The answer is 46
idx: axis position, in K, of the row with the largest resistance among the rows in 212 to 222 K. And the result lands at 213 K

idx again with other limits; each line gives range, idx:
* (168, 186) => 169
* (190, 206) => 193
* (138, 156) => 139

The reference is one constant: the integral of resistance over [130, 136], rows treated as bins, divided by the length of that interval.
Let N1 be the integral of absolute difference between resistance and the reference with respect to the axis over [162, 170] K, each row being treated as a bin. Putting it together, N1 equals 747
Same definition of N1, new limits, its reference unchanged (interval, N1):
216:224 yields 385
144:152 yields 340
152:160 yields 546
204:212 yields 345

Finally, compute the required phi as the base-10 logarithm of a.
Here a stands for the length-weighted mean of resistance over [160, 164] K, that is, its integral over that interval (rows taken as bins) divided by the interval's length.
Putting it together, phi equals 2.46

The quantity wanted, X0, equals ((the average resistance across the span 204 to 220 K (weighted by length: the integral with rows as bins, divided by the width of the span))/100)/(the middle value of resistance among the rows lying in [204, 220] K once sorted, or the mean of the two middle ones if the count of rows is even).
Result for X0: 0.0102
